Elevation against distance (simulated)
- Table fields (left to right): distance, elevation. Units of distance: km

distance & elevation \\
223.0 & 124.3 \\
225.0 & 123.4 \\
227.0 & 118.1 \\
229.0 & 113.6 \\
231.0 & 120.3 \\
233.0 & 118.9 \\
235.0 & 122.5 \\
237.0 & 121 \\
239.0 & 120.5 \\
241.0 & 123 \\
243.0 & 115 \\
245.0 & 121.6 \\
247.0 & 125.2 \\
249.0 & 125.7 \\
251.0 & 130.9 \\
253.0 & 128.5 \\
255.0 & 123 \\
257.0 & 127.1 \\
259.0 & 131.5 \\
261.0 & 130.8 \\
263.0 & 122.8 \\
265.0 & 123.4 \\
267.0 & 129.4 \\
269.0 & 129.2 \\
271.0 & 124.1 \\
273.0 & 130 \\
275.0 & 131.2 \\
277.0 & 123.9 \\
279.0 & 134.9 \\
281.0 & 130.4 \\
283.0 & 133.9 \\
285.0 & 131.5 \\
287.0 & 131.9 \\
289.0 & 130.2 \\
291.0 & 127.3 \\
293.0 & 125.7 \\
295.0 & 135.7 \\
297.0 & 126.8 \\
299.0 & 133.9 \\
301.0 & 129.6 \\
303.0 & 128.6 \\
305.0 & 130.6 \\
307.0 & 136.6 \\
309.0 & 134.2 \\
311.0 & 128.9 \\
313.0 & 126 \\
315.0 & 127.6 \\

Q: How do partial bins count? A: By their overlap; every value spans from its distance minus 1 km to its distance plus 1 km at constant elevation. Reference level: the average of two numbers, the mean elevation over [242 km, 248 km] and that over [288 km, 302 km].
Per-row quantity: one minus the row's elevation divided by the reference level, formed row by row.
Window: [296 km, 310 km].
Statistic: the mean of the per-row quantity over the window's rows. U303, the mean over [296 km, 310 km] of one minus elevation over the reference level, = -0.05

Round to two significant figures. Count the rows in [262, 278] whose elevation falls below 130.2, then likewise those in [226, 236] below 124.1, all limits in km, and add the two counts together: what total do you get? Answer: 12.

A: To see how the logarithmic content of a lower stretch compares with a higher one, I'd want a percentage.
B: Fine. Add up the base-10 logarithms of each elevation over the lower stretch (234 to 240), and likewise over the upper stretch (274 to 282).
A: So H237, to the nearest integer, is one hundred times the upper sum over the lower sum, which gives 135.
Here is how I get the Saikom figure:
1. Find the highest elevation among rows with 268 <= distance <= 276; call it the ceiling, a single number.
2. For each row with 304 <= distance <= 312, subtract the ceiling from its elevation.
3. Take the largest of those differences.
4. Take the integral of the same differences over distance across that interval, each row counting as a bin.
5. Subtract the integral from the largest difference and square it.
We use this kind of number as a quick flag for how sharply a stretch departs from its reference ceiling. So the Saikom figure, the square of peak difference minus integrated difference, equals 31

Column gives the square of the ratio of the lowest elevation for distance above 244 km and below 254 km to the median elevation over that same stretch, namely 0.936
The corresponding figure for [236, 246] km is 0.903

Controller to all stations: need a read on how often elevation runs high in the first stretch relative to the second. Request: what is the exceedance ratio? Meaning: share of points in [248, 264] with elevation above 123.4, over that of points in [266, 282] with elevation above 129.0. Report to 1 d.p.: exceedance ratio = 1.0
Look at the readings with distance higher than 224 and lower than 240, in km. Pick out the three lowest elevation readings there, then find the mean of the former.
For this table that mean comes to 117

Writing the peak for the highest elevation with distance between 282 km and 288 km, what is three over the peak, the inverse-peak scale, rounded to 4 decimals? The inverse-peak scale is 0.0224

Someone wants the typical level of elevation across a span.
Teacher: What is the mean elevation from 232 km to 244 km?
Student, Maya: 120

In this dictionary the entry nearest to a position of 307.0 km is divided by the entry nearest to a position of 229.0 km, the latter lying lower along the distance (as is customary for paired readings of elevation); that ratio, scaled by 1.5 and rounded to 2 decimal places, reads 1.80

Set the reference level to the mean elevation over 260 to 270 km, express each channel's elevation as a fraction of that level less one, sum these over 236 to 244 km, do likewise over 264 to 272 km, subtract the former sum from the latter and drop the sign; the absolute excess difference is 0.21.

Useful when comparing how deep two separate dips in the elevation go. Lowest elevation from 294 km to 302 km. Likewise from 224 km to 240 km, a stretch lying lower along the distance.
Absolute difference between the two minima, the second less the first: 13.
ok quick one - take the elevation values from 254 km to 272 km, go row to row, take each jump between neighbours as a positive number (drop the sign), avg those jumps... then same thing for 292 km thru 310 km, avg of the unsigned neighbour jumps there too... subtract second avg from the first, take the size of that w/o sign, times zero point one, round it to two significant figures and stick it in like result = 0.16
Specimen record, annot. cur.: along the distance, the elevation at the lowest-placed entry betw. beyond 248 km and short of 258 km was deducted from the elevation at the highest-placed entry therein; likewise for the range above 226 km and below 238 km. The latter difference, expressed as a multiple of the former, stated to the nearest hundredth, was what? 2.07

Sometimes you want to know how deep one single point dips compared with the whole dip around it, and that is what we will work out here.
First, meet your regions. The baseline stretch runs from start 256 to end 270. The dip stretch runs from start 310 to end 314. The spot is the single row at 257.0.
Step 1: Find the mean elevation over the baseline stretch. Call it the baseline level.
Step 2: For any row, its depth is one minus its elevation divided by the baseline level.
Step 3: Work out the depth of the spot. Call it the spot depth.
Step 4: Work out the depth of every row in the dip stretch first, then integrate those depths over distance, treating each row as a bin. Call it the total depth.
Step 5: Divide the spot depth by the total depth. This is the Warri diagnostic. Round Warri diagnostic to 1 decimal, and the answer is 0.5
